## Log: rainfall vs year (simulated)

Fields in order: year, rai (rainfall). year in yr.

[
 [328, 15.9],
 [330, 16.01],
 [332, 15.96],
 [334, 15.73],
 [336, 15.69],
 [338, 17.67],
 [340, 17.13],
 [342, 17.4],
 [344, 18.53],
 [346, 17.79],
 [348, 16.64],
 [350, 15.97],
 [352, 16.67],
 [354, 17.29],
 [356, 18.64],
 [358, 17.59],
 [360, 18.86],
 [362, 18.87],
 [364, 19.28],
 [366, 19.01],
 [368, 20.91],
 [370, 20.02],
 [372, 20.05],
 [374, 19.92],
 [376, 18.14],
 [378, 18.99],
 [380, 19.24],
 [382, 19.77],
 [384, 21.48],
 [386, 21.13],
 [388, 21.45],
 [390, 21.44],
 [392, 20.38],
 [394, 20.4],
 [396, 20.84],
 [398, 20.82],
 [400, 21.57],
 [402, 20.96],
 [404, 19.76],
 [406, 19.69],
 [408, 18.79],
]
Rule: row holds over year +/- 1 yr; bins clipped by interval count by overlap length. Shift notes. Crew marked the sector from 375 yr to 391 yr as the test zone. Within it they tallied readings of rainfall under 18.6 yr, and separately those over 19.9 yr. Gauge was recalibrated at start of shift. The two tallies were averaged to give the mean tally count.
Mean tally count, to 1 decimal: 2.5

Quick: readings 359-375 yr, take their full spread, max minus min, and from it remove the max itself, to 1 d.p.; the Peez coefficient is -18.9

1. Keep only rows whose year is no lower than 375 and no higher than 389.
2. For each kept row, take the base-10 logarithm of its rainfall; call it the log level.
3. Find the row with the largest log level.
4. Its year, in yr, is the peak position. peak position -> 384 yr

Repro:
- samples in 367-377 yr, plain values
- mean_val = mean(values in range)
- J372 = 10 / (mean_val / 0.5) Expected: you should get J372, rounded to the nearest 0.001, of 0.252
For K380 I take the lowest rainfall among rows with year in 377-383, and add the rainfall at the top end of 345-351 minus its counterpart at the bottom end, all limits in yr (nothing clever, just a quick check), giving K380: 17.2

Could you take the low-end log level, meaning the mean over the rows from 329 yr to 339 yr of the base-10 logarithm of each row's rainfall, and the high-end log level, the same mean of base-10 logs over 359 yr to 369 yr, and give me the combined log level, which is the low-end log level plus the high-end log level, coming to 2.50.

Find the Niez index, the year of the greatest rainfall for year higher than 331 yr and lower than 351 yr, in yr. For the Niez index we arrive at 344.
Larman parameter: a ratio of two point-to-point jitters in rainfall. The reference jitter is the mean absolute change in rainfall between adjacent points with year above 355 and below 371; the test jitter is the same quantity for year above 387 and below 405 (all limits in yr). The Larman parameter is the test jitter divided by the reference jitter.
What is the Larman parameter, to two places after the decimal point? 0.62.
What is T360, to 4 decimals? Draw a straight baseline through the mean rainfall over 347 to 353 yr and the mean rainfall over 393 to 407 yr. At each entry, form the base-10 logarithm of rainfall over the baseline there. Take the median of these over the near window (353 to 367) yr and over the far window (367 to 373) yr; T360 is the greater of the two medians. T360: 0.0441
